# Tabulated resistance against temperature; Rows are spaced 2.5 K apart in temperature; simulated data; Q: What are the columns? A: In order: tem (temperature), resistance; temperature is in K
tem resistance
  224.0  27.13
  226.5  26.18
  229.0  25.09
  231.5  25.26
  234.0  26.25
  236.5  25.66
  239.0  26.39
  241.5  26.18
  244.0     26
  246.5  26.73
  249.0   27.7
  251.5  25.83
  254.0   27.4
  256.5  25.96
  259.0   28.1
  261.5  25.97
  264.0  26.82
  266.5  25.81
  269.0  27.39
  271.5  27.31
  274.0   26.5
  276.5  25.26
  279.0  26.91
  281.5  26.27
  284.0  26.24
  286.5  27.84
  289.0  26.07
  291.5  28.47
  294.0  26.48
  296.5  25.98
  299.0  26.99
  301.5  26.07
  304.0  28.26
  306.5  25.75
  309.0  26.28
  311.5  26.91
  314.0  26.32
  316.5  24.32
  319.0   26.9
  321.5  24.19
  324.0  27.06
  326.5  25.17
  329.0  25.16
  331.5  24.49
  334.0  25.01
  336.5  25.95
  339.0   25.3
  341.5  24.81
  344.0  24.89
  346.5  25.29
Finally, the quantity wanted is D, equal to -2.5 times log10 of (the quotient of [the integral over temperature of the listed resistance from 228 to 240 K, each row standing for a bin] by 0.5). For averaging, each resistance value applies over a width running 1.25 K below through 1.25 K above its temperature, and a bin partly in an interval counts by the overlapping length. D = -6.98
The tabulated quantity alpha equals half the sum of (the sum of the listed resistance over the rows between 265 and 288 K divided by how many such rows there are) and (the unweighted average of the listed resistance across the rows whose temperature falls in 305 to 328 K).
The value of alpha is 26.2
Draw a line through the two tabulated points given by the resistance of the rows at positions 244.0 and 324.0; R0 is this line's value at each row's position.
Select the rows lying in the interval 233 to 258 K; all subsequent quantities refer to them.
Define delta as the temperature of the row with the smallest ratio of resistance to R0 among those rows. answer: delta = 251.5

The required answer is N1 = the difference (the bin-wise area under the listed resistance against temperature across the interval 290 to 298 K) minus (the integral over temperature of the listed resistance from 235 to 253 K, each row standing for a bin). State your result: -259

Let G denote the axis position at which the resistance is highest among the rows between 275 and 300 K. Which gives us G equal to 291.5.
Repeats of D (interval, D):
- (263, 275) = -7.02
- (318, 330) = -6.97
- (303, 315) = -7.02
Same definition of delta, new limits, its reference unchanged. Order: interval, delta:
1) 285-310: 306.5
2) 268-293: 276.5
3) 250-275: 266.5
